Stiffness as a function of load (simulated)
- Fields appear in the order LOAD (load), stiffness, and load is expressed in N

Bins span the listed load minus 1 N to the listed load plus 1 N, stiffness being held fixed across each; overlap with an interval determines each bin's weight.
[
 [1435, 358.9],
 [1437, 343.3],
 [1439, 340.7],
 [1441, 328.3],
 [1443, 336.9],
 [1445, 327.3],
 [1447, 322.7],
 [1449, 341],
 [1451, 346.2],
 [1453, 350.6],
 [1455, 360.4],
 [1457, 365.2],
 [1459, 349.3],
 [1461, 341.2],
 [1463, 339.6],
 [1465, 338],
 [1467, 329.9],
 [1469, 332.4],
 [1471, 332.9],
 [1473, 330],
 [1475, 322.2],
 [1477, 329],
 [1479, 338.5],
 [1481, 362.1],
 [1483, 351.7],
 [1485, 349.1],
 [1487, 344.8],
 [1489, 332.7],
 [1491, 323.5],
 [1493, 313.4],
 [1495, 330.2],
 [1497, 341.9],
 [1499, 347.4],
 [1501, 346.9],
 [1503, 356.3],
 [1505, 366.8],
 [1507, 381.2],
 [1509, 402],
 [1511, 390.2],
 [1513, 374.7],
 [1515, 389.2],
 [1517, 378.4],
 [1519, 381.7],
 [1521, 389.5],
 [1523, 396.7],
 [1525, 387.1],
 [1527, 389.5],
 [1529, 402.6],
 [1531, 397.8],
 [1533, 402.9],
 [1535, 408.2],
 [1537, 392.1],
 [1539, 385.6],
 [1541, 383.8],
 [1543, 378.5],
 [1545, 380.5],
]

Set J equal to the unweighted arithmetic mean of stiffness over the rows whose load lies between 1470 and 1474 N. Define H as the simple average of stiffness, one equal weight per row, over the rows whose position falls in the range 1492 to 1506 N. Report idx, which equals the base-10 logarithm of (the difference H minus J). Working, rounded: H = 343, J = 331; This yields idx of 1.1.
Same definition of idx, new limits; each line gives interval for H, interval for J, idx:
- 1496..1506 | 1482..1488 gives 0.5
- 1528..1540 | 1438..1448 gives 1.8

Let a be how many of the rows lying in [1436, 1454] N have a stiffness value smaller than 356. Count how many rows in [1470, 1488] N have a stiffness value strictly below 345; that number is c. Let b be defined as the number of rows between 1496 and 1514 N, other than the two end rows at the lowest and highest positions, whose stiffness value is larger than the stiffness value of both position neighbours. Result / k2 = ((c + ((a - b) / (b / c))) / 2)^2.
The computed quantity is 182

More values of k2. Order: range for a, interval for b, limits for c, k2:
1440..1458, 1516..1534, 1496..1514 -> 3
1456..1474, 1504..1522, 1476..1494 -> 144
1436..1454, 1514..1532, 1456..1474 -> 248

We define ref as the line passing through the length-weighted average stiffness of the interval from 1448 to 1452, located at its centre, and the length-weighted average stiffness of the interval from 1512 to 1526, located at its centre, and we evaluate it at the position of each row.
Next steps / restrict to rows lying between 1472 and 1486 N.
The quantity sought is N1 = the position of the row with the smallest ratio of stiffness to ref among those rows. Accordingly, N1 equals 1475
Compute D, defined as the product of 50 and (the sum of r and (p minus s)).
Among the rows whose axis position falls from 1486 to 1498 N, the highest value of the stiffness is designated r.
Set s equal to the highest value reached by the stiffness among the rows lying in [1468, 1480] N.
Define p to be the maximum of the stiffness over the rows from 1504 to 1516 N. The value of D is 20415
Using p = 402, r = 344.8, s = 338.5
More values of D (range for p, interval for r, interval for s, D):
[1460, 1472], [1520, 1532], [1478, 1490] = 19085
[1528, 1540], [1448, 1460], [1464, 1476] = 21770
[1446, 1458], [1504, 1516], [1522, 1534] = 18215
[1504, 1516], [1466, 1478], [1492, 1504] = 18930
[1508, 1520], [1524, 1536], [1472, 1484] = 22405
